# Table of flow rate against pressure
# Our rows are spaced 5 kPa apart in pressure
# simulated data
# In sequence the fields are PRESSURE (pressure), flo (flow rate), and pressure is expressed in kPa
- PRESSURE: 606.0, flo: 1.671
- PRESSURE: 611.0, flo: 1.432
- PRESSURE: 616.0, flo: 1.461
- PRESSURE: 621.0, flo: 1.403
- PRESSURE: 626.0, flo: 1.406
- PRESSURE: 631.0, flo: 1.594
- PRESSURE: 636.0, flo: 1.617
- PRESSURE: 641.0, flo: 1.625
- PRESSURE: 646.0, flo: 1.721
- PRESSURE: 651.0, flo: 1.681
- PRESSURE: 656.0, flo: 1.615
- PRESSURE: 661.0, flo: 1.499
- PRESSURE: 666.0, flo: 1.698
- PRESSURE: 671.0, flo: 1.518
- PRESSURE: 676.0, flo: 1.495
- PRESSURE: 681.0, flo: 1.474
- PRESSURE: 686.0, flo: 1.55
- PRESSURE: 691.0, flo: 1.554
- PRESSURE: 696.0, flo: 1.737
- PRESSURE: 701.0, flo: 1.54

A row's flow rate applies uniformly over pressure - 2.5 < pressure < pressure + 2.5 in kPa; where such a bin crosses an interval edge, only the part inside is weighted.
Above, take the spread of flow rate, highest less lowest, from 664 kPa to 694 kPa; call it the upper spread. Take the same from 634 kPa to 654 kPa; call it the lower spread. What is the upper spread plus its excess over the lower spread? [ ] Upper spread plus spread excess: 0.344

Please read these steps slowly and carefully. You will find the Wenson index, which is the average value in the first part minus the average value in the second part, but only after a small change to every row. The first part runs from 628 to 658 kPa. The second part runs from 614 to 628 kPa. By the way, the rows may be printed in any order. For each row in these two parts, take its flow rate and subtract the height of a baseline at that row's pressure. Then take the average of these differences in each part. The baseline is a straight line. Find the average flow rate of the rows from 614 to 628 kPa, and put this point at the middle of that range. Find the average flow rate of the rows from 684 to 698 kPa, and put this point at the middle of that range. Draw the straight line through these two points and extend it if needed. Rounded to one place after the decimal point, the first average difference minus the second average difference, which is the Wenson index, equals 0.2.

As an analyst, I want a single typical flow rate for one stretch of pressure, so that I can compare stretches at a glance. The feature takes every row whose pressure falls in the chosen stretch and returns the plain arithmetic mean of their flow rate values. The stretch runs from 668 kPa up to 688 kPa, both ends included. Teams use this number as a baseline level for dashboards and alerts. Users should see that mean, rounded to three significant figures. 1.51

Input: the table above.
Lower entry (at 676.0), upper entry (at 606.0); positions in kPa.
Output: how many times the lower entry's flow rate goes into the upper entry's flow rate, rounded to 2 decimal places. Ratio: 1.12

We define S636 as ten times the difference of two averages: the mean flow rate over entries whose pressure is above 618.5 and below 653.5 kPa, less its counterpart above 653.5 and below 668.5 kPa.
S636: -0.3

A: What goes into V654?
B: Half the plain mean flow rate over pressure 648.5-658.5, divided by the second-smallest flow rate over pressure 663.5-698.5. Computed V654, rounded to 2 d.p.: 0.55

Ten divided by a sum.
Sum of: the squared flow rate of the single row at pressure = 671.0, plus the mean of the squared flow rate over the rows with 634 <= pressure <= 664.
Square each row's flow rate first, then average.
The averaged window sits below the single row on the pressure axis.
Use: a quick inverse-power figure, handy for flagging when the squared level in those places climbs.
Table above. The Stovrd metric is 2.02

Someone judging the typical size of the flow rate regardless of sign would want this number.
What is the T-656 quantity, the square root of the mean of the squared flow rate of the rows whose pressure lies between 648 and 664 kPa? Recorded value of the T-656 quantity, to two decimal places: 1.60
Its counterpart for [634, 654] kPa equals 1.66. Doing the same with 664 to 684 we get 1.55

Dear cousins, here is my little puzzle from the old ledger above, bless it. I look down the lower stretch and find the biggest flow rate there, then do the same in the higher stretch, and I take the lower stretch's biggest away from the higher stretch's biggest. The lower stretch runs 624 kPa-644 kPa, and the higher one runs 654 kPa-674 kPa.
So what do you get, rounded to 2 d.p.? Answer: 0.07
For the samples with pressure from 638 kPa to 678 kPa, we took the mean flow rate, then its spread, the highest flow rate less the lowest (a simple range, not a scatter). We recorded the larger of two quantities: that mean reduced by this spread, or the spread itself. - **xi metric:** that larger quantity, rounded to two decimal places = 1.38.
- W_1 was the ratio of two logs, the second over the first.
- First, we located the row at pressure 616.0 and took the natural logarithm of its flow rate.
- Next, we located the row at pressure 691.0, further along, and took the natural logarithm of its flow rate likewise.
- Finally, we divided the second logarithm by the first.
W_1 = 1.16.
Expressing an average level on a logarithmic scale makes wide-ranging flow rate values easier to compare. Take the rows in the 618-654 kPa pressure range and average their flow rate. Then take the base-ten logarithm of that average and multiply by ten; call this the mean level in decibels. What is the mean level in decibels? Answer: 1.98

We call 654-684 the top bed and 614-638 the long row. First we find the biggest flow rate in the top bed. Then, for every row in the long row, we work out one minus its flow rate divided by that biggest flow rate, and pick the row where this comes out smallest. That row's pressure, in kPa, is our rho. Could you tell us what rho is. 636.0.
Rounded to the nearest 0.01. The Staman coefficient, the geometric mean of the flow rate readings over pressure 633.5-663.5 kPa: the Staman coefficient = 1.62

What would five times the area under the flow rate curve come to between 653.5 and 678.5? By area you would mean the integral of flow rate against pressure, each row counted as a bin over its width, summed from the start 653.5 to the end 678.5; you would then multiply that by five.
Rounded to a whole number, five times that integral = 196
